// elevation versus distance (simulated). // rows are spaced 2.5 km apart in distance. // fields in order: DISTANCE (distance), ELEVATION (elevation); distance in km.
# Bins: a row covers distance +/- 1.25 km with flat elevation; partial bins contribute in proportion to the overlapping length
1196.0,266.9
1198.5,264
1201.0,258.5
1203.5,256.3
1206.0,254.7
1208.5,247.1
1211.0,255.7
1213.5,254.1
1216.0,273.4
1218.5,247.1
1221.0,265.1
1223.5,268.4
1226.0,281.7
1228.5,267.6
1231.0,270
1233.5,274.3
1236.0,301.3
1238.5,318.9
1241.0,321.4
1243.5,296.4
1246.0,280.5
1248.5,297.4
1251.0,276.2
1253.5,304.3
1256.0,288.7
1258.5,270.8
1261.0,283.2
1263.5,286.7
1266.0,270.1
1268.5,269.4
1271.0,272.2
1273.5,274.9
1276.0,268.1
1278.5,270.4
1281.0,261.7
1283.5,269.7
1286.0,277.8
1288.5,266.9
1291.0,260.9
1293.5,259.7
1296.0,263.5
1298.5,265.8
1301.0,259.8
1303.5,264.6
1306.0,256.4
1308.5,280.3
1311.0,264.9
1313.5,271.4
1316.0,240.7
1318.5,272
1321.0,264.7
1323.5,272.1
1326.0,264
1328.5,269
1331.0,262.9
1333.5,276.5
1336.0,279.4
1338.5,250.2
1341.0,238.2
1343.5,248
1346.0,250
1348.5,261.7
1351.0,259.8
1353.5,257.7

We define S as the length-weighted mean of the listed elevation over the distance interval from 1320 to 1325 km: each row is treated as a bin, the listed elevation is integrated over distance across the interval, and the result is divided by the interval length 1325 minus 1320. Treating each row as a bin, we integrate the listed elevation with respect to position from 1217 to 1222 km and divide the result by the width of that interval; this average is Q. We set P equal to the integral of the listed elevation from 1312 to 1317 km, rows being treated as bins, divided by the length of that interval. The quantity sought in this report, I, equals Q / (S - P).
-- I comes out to 23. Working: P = 257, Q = 257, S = 268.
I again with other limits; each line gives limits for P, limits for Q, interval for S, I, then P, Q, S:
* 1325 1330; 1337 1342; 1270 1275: 36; 266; 246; 273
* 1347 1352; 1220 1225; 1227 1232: 29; 260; 268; 269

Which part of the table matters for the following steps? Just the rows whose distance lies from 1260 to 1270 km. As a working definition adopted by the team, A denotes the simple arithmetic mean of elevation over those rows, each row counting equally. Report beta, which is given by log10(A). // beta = 2.443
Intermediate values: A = 277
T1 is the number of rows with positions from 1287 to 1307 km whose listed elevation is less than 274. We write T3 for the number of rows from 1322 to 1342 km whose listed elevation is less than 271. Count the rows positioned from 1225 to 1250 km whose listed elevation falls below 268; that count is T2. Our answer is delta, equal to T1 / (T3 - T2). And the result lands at 2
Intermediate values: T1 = 8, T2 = 1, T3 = 5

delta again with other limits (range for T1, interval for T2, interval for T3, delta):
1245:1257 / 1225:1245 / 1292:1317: 0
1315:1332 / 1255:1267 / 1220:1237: 2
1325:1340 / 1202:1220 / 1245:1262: -1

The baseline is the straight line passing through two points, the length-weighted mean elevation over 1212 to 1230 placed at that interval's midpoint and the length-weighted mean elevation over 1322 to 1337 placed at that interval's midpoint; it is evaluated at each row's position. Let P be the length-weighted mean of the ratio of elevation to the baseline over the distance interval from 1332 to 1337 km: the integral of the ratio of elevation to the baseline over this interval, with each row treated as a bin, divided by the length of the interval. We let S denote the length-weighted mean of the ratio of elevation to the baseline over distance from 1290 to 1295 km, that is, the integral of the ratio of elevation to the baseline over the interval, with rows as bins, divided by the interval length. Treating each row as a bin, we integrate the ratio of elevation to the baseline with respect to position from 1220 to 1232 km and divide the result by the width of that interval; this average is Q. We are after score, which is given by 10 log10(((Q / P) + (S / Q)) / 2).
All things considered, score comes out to -0.1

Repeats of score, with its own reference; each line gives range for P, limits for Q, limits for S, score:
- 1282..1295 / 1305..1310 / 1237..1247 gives 0.3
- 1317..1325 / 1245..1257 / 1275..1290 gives 0.0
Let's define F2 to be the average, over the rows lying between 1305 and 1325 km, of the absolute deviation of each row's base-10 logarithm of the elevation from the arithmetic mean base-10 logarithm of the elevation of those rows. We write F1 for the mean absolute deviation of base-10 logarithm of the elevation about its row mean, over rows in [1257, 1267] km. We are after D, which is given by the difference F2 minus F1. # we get 0.003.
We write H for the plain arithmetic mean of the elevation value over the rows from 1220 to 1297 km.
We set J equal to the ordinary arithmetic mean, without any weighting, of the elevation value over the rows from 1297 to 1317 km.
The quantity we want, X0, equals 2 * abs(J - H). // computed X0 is 31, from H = 279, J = 263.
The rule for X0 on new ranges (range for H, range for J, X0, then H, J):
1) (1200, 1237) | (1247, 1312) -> 15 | 265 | 272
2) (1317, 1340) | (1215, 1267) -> 30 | 268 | 283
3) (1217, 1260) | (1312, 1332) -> 39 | 284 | 265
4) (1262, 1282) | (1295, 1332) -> 14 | 272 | 265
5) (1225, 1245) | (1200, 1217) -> 69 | 291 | 257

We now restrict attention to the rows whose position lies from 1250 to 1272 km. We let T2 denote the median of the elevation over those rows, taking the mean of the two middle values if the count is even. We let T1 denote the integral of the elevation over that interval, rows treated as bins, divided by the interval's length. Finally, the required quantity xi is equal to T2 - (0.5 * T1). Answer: 136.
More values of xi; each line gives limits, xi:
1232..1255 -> 149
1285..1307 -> 132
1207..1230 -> 134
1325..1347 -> 133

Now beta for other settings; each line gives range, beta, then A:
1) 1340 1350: 2.397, 249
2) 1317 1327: 2.428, 268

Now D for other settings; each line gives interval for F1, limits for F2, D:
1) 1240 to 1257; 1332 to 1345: 0.009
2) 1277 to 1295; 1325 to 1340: 0.005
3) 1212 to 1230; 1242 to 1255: 0.001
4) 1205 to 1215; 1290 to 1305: -0.001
